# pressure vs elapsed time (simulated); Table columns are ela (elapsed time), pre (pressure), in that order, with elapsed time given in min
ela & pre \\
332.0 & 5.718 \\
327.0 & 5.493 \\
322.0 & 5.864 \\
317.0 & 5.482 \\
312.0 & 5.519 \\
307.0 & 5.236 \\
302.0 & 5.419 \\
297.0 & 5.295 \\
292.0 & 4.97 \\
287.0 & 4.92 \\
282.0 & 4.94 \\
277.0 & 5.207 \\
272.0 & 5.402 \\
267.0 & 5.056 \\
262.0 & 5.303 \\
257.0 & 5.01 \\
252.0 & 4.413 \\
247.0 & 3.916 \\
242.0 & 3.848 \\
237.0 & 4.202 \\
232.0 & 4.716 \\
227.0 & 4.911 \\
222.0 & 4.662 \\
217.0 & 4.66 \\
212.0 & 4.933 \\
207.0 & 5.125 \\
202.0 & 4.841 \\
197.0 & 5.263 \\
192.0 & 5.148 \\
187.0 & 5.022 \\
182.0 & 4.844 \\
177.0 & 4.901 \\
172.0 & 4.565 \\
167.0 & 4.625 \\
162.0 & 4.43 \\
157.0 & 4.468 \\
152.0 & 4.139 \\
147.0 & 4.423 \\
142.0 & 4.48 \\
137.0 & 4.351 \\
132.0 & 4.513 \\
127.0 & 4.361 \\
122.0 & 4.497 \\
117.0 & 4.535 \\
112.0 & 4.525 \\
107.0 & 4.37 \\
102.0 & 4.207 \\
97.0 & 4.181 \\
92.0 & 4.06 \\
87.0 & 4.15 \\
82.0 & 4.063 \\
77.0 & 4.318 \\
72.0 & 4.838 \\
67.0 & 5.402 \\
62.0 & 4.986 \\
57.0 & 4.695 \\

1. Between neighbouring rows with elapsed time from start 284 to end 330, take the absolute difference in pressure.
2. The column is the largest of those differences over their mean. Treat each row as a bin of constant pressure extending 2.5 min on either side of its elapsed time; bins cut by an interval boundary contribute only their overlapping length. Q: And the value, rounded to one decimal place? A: 1.7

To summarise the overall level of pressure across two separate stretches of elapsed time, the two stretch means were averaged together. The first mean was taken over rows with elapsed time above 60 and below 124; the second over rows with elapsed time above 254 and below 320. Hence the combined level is 4.84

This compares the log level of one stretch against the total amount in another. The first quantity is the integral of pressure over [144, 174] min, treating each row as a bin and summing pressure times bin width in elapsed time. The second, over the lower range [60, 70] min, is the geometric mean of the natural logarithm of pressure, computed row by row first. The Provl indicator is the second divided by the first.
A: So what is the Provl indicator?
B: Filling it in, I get 0.012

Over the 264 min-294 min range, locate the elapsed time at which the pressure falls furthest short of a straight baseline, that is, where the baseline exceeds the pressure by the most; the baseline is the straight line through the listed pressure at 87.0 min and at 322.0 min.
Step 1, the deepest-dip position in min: 287.0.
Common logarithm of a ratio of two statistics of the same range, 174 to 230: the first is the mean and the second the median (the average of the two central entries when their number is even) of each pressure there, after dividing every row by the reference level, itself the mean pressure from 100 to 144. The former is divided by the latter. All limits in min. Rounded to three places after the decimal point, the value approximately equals 0.002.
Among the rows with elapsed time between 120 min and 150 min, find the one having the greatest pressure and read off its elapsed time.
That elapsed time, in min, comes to 132.0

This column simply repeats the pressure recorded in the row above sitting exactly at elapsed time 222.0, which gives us 4.662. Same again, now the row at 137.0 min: 4.351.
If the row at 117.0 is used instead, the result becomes 4.535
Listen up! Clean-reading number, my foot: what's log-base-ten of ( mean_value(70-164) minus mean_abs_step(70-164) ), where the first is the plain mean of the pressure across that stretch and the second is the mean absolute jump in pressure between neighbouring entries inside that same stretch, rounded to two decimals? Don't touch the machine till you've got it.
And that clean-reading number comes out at 0.62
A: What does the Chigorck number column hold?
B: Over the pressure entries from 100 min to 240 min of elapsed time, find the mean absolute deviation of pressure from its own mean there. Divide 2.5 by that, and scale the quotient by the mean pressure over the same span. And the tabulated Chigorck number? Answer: 47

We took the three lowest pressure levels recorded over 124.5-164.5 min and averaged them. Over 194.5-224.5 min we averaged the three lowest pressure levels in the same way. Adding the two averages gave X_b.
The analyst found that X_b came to 9.0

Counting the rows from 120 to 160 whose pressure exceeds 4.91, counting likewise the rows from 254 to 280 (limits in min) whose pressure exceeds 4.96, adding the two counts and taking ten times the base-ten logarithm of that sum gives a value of 7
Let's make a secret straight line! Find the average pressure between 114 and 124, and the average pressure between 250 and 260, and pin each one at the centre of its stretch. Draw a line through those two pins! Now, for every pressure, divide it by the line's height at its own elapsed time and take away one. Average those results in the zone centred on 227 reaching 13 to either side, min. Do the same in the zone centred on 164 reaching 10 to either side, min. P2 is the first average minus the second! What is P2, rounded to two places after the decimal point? 0.00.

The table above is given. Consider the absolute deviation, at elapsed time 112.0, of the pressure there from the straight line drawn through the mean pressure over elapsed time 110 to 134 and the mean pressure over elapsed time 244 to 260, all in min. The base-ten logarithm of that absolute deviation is -1.4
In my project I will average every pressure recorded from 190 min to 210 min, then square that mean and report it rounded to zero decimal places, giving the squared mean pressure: 26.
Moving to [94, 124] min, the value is 19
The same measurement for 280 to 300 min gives 25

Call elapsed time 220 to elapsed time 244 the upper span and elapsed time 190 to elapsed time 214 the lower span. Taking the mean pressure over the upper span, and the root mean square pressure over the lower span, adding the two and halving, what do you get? 4.77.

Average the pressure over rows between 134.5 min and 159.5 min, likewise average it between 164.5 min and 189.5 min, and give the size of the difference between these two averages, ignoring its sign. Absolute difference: 0.42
